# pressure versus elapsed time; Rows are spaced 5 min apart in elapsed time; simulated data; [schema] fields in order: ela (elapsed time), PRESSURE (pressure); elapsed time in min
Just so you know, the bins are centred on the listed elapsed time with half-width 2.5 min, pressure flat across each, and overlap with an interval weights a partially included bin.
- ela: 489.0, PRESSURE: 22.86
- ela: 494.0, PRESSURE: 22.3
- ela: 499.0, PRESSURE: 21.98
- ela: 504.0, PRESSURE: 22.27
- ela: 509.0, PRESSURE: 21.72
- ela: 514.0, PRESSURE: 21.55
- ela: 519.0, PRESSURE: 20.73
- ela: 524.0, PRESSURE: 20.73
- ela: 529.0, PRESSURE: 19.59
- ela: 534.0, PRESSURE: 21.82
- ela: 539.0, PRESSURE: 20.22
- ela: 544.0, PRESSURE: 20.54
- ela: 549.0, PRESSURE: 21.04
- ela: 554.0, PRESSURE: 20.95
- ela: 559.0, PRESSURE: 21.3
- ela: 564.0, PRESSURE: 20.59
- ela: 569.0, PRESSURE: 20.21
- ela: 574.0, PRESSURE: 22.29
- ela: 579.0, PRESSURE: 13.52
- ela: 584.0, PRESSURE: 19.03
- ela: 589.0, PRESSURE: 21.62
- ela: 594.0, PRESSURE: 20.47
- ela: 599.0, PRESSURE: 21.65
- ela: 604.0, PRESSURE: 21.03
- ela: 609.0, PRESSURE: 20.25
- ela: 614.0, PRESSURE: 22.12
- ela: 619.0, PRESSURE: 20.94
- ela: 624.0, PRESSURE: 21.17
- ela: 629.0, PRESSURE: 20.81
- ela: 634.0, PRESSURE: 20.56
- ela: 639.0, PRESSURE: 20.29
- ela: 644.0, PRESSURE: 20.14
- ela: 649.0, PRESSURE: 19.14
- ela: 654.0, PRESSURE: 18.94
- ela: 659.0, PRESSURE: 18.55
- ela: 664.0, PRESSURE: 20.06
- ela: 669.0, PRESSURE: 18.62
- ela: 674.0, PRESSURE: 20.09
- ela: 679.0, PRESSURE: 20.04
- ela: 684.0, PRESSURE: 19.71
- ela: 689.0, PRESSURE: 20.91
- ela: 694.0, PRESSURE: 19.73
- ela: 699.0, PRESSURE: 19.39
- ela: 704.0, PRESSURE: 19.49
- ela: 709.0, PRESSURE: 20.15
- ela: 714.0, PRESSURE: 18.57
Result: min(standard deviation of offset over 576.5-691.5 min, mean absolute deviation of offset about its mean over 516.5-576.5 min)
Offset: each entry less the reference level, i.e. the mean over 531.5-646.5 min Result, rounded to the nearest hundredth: 0.54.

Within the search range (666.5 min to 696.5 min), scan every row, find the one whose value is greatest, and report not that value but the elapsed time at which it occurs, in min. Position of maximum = 689.0 min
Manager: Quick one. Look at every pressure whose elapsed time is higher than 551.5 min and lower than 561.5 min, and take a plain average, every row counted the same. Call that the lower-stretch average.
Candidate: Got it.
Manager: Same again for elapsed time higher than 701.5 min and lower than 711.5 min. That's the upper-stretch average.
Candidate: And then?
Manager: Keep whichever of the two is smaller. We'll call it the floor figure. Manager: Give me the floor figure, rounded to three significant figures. 19.8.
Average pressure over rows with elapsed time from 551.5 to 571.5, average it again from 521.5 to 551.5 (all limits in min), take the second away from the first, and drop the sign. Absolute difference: 0.1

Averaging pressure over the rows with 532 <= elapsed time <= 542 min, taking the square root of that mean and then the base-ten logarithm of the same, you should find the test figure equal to 0.661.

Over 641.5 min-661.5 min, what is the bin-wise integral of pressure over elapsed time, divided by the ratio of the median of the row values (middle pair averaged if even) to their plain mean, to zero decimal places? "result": 387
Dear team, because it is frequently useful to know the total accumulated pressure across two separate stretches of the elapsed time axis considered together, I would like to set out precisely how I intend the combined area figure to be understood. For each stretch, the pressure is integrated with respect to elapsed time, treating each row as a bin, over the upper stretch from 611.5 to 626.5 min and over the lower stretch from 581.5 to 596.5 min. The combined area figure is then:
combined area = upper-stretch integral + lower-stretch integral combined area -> 627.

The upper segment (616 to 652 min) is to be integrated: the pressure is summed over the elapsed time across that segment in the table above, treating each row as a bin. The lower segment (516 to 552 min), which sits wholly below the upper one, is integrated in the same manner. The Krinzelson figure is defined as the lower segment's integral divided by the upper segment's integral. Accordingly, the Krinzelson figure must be 1.01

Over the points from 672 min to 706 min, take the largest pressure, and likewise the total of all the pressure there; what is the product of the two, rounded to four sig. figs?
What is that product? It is 2914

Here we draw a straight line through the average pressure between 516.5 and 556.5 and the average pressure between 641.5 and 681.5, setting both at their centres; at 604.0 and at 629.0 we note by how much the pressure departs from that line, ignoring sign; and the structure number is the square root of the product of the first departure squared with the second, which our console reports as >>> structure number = 1.0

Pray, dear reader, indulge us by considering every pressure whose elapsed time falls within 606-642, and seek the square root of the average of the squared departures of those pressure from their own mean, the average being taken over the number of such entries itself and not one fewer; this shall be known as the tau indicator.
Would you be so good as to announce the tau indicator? 0.59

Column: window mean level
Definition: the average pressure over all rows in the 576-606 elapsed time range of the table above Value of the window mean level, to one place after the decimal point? 19.6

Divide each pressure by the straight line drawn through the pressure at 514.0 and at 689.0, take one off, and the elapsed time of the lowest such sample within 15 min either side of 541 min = 529.0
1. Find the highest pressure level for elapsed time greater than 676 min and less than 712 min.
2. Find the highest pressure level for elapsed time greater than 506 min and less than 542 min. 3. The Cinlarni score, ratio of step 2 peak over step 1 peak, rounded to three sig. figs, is 1.04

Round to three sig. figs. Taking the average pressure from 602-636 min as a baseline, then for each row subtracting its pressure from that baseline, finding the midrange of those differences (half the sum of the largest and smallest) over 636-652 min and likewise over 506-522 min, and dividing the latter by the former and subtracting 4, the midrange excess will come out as -4.19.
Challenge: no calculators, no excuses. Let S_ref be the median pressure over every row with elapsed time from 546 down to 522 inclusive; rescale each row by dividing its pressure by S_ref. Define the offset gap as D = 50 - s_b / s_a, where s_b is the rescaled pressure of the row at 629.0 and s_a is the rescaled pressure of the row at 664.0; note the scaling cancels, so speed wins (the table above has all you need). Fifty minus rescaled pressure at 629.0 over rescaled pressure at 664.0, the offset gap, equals 49.0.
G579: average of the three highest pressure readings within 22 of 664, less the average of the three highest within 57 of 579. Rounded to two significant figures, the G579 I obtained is -2.0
